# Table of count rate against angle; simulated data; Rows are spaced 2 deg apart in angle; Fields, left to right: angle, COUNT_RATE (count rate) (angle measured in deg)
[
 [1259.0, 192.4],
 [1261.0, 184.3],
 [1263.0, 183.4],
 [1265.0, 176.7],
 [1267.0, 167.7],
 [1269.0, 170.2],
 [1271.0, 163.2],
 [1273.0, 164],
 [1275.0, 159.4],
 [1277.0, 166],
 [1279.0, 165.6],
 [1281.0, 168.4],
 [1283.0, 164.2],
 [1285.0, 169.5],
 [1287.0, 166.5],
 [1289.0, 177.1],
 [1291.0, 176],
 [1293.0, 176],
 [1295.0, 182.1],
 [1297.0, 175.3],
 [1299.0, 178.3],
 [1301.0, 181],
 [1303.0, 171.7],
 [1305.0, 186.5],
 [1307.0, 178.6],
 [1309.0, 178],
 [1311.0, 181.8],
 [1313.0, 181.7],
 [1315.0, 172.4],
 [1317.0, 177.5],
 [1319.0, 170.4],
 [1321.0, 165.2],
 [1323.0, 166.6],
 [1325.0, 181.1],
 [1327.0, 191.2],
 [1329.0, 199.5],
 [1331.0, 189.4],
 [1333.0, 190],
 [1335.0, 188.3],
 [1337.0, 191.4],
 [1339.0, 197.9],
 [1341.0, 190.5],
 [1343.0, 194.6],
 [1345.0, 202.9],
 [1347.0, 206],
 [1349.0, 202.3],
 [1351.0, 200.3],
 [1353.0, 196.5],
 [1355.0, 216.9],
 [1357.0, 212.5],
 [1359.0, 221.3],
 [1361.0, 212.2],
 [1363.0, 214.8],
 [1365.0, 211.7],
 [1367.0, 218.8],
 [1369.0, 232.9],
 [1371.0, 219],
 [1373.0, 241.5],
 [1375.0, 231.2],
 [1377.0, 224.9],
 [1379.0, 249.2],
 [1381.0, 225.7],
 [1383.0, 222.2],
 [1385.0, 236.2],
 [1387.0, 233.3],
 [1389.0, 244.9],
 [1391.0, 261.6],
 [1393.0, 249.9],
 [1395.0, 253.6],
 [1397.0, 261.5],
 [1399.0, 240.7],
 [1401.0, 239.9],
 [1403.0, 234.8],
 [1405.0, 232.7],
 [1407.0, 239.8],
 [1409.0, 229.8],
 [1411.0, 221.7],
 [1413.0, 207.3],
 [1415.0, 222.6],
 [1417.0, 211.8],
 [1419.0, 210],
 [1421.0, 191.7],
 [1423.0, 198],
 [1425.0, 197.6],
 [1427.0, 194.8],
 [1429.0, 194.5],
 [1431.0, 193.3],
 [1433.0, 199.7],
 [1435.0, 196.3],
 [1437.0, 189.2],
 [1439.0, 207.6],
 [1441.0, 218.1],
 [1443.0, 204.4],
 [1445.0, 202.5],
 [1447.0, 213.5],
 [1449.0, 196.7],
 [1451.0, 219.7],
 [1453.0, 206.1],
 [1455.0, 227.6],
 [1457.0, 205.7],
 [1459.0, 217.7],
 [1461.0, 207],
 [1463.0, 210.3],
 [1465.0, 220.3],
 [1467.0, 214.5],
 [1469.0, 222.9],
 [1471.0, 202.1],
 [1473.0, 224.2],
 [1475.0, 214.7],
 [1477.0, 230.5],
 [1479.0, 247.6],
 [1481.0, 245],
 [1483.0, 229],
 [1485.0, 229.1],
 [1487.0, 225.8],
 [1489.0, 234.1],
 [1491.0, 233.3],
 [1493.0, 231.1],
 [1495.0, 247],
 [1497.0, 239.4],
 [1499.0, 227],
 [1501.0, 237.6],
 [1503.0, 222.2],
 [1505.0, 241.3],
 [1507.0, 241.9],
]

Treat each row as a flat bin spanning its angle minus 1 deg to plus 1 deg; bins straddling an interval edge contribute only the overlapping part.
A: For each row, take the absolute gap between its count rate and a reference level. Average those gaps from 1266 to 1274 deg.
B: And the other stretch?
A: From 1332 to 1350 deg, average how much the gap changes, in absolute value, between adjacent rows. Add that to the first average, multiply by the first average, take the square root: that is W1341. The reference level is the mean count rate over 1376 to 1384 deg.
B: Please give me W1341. 67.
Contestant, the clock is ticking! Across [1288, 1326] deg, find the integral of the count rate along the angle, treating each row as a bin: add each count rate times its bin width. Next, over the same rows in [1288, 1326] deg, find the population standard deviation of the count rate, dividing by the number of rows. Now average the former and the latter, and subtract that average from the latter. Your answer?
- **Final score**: -3355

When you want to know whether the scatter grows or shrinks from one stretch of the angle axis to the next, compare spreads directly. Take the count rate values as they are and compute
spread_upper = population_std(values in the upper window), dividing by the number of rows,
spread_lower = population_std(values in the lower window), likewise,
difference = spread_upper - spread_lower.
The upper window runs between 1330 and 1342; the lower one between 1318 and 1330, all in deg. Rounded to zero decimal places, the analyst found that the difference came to -10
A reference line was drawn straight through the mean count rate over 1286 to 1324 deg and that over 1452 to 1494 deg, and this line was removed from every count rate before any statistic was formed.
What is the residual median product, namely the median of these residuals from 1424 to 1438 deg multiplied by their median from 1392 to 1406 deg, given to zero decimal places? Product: -613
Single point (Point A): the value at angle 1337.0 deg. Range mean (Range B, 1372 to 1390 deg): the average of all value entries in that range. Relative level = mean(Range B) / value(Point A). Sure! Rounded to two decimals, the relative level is 1.22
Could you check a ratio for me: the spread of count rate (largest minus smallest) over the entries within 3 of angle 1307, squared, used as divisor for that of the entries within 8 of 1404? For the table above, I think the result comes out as 0.55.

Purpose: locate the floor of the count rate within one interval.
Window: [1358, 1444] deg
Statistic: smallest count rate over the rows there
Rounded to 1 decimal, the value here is 189.2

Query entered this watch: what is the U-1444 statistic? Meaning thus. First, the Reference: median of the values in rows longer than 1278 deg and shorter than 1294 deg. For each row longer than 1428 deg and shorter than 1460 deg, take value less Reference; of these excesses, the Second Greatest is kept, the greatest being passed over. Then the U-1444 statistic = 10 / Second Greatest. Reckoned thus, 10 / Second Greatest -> 0.197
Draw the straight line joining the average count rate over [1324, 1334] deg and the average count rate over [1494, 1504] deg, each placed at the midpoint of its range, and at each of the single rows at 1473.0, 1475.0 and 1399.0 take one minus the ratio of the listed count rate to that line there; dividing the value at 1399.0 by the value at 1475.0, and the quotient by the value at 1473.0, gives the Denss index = -161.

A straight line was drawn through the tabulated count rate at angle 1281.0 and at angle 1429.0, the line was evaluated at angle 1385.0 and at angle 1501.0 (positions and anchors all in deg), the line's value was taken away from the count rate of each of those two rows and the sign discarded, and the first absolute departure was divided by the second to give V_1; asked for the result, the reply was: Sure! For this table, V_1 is 1.6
